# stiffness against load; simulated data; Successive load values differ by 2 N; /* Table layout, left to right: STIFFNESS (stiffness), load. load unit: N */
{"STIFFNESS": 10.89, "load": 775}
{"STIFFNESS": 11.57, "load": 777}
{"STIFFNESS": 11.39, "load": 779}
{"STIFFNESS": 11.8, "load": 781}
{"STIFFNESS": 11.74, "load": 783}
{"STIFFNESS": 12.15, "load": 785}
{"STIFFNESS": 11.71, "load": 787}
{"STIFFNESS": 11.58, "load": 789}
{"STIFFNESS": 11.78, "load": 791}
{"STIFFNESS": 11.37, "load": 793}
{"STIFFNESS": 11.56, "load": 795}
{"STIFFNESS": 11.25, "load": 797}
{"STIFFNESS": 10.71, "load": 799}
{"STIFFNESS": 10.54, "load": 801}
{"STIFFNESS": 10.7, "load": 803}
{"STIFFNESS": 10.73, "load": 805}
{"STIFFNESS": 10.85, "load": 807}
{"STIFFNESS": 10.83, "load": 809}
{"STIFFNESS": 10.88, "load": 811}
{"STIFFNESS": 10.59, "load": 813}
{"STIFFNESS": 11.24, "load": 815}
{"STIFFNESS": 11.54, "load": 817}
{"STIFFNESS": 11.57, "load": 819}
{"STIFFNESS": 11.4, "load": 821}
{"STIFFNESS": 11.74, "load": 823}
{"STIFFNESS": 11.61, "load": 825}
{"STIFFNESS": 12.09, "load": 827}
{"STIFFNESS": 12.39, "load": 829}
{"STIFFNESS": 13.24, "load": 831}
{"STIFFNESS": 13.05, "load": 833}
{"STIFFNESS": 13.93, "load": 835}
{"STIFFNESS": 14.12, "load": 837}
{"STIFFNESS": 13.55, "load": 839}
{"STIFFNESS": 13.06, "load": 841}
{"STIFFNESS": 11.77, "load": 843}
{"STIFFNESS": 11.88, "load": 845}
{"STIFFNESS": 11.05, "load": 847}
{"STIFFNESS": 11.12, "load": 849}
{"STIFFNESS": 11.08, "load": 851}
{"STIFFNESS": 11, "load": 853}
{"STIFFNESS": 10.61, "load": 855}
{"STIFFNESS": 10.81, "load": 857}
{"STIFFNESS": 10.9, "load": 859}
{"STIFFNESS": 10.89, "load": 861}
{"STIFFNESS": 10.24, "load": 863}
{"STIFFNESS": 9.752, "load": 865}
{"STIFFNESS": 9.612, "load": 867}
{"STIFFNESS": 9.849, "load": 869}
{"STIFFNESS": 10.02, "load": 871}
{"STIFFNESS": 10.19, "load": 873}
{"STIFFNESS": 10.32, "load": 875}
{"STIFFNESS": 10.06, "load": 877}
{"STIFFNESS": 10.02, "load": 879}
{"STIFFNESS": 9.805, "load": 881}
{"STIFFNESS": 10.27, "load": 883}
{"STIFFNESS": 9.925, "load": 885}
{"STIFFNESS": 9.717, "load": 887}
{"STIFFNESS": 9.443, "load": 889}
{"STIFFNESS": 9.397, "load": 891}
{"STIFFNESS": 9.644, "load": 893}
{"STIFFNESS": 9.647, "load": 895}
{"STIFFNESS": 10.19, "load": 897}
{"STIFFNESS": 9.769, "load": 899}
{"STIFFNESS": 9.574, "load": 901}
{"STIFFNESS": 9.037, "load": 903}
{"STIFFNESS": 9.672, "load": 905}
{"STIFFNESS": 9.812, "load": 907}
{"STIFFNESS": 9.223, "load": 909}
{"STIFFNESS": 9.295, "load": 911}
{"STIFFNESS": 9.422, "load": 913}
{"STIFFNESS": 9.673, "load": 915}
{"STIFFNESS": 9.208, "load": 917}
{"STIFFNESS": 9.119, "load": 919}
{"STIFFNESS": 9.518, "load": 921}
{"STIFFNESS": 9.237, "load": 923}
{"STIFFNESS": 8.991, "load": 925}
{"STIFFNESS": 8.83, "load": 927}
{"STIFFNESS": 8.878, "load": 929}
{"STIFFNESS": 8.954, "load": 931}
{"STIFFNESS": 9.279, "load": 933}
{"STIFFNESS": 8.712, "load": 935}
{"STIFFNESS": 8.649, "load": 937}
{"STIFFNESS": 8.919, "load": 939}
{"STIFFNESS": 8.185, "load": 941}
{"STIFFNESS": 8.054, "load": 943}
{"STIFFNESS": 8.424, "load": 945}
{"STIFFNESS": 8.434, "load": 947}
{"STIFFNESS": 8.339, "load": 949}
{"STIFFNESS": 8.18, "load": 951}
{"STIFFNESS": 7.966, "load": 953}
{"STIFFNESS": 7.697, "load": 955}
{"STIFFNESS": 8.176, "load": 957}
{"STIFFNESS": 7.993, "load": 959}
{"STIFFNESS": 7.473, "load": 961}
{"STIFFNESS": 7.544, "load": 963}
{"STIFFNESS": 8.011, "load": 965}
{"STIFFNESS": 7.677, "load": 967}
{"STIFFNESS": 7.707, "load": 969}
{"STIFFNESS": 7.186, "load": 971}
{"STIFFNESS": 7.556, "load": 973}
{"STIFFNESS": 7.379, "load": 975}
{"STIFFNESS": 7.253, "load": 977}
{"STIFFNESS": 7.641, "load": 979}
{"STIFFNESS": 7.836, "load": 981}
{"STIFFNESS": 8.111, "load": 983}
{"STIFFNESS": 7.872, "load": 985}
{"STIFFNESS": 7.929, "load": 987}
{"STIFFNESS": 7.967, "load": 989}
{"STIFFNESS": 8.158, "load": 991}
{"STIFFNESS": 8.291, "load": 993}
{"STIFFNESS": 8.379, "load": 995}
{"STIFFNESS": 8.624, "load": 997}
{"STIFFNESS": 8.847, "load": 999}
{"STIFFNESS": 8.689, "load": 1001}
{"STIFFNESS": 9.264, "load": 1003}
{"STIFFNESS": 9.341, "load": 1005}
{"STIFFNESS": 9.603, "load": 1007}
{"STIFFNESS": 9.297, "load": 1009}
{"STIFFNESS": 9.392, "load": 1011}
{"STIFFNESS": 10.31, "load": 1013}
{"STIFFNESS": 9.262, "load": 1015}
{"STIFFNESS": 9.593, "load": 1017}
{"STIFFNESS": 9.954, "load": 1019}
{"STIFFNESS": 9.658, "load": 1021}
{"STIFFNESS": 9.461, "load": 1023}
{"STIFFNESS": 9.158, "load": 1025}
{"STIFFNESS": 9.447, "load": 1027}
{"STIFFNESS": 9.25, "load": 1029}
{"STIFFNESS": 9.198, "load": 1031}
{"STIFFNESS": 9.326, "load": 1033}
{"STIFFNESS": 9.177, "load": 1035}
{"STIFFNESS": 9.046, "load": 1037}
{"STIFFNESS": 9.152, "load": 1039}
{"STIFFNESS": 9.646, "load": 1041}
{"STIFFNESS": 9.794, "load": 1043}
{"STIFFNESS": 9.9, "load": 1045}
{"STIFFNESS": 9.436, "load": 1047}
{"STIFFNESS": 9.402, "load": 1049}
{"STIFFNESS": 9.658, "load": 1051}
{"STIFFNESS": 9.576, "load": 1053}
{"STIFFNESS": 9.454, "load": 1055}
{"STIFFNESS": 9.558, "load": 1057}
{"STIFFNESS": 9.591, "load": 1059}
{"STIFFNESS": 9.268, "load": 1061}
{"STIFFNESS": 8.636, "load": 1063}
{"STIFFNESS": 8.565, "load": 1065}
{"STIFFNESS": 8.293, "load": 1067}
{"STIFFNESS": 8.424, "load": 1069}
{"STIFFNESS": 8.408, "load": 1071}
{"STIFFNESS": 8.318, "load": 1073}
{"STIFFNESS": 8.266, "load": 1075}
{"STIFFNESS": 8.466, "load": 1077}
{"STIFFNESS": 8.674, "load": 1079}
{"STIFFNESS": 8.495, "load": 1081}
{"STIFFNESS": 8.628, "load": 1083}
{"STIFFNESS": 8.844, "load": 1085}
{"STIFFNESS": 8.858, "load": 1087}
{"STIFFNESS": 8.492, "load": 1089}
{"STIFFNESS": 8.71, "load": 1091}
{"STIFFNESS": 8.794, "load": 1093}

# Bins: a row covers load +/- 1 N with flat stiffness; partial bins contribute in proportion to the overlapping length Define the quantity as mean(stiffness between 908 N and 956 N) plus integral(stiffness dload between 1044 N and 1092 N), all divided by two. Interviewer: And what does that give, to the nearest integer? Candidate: 218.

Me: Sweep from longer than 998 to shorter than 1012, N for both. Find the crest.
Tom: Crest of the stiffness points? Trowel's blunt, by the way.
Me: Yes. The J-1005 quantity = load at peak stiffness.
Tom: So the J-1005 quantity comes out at 1007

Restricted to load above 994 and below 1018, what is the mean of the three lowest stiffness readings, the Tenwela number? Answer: 8.6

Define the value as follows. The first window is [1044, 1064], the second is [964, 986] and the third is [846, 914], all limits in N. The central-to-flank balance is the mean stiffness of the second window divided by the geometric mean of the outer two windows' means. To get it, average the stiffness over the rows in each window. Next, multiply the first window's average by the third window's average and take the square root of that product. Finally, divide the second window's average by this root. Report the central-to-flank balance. 0.79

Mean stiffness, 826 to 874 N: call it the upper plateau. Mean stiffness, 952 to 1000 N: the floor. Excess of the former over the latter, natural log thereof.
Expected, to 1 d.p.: 1.3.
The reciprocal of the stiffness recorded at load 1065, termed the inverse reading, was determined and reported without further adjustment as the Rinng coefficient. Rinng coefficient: 0.117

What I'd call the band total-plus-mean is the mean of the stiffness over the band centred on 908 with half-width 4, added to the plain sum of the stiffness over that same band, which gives 47.5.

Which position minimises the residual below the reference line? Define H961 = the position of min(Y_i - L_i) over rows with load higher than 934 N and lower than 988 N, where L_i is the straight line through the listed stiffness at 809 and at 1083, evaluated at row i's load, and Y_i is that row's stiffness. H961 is 971 N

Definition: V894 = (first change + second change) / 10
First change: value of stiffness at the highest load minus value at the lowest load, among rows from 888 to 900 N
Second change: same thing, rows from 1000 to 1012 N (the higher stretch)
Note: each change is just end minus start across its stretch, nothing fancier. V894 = 0.10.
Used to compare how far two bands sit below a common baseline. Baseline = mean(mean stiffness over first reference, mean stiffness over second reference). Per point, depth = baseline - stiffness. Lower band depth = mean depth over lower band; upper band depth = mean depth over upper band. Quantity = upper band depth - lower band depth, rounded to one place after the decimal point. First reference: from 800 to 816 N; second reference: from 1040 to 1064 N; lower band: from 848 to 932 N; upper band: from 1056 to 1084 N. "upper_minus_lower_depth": 1.1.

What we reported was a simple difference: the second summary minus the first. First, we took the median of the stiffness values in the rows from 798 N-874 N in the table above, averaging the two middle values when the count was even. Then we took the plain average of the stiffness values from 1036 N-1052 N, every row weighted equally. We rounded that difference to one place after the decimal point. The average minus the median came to -1.5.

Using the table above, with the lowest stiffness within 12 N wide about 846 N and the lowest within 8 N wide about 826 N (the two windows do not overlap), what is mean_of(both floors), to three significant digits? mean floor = 11.3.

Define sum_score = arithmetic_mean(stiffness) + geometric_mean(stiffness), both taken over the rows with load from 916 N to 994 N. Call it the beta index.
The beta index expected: 16.5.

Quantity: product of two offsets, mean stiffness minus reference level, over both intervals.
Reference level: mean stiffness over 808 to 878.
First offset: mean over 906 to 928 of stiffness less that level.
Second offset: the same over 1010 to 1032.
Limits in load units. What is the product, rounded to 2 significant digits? 3.8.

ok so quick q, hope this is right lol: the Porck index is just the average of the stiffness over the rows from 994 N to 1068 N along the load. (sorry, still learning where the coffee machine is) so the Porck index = 9.3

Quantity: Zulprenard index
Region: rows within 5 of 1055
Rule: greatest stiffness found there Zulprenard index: 9.658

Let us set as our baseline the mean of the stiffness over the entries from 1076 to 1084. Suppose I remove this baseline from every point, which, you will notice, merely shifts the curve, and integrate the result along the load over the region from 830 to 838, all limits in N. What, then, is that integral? 40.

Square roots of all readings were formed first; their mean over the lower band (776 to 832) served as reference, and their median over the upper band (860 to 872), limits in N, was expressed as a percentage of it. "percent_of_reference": 93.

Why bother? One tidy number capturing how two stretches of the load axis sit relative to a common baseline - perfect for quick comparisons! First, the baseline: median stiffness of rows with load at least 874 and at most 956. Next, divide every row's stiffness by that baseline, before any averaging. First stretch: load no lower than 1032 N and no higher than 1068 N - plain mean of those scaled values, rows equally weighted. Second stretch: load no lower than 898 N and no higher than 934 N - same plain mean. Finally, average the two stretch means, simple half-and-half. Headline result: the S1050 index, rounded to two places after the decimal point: 1.00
